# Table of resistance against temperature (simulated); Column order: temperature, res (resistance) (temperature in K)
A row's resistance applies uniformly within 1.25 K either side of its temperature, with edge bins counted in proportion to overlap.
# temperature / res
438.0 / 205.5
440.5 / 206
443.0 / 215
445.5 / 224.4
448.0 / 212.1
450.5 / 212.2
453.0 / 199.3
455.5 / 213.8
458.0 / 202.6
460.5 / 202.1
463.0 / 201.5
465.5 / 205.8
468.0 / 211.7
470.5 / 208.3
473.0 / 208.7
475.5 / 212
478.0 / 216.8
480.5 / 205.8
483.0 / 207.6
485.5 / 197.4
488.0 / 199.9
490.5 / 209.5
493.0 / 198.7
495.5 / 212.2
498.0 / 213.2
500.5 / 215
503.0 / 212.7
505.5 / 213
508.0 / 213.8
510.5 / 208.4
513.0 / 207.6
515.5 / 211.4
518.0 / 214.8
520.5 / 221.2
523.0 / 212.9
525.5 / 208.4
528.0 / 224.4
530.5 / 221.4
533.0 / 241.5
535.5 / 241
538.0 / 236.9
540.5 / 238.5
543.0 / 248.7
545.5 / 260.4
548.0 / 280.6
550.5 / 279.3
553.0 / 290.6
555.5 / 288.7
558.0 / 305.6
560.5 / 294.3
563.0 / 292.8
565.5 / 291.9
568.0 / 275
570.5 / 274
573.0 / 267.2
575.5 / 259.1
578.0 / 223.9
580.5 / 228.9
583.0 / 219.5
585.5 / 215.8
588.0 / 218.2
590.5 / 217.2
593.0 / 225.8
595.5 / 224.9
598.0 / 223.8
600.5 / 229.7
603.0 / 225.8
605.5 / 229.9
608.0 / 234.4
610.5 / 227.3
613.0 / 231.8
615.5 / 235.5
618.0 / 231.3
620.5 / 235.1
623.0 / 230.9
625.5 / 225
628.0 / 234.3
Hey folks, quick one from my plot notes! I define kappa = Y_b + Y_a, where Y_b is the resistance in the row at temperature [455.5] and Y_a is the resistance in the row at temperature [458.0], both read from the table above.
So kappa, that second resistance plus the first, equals 416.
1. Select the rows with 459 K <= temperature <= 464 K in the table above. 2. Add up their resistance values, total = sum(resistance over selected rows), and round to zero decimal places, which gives 404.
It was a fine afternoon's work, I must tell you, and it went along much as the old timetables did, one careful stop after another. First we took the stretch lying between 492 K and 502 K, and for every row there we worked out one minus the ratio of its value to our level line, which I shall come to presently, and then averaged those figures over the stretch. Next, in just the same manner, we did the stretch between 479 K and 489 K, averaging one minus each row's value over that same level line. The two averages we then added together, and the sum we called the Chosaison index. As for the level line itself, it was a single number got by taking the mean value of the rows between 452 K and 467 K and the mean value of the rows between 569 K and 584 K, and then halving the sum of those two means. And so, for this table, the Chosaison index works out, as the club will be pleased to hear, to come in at 0.17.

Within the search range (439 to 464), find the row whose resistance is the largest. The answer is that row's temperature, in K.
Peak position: 445.5 K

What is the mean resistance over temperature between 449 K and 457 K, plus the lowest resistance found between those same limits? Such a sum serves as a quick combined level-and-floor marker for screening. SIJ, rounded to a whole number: 408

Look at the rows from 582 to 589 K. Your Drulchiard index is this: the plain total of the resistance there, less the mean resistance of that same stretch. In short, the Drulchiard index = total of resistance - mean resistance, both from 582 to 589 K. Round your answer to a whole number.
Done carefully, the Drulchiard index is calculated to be 436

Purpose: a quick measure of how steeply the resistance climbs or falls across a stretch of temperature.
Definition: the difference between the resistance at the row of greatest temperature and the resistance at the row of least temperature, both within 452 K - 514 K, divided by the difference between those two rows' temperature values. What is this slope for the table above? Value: 0.14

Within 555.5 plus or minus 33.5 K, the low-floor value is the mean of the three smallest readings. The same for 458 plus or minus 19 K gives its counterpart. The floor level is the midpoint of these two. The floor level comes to 206.7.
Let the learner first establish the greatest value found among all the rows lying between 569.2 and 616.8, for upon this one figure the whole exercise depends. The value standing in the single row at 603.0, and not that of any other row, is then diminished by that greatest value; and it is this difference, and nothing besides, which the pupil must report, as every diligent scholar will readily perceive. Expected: -48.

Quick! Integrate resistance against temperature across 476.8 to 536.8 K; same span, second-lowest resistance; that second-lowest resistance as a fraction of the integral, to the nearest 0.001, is 0.015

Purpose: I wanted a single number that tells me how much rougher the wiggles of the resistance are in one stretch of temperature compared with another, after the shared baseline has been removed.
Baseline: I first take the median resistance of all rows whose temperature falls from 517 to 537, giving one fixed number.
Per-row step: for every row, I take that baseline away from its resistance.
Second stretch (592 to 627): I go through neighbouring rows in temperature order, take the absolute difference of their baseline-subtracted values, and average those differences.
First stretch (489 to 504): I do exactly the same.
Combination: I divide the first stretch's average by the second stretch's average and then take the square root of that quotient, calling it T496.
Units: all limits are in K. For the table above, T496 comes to 1.19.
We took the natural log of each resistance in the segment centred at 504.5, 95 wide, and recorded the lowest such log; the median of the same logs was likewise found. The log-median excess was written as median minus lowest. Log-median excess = 0.073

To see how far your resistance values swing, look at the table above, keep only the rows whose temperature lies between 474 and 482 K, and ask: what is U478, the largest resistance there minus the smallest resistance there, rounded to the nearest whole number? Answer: 11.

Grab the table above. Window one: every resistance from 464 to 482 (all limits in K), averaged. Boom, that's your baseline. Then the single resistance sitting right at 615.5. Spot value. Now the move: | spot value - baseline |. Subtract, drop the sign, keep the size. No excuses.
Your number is 26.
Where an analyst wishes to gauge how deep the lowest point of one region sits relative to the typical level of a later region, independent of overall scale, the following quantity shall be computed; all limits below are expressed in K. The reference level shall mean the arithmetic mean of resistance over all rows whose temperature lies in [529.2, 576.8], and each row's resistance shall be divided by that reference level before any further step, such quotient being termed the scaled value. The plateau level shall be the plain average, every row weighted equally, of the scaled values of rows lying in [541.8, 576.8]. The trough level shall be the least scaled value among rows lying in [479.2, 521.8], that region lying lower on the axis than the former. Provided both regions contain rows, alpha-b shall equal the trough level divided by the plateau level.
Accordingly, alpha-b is 0.71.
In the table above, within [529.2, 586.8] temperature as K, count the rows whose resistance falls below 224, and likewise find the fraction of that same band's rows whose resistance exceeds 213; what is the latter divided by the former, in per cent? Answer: 25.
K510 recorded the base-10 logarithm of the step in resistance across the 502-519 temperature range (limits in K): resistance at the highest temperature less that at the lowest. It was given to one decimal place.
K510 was 0.3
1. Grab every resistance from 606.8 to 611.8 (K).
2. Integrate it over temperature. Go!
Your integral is 1154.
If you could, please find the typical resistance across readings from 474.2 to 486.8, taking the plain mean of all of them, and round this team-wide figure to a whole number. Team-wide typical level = 208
